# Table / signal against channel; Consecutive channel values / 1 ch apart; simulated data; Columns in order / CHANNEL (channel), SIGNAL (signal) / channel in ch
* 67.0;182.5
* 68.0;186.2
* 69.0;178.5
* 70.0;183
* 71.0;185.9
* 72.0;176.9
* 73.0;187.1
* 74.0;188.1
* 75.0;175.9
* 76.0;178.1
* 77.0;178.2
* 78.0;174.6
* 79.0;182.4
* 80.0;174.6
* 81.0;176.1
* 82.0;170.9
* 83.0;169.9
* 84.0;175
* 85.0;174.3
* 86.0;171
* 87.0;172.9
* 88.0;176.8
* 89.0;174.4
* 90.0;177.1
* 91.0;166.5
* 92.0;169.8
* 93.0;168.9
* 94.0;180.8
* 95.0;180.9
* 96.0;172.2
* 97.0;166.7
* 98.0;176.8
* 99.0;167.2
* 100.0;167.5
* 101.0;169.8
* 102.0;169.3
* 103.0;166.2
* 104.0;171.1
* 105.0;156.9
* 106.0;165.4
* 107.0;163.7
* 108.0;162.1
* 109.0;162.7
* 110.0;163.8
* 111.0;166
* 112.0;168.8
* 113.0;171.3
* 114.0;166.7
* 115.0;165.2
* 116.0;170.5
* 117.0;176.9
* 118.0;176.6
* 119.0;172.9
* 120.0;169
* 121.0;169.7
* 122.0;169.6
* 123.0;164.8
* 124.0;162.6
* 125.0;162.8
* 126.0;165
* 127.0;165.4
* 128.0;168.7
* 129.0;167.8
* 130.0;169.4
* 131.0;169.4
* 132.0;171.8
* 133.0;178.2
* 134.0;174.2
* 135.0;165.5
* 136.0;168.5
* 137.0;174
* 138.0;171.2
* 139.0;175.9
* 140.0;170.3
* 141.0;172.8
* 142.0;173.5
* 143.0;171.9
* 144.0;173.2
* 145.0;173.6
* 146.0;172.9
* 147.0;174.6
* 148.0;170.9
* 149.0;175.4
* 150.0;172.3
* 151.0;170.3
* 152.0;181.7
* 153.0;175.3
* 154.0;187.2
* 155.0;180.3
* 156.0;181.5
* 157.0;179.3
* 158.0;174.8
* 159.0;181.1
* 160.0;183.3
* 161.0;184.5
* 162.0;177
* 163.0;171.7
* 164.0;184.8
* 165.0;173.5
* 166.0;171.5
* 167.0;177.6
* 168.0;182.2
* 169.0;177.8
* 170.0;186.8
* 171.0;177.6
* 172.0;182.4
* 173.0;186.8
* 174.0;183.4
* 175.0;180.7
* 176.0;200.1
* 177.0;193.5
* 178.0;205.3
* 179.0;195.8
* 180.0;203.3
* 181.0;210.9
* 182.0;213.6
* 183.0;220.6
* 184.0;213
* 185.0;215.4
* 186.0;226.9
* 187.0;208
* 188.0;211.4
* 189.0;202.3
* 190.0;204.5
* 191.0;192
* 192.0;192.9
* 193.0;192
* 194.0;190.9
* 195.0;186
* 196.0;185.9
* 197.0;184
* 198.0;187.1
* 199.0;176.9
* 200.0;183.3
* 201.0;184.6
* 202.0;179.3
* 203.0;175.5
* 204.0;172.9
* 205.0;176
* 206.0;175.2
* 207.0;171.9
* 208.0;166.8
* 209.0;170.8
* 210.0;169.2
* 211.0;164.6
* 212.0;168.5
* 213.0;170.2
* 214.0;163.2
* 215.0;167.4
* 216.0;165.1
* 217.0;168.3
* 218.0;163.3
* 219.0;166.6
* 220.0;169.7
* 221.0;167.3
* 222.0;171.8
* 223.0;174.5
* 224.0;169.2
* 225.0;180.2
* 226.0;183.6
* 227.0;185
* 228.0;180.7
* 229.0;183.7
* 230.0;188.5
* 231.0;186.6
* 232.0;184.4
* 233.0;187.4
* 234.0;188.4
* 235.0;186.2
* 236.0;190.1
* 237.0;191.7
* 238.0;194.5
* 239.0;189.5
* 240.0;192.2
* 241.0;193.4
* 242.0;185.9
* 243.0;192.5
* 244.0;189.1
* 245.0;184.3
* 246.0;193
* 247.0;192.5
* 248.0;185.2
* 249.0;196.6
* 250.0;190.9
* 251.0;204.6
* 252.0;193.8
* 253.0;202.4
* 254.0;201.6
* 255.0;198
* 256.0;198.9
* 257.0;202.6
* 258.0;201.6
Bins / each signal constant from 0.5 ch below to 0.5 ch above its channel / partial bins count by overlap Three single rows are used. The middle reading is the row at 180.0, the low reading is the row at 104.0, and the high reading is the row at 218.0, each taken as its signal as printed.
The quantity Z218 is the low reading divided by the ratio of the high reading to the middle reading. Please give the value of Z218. 213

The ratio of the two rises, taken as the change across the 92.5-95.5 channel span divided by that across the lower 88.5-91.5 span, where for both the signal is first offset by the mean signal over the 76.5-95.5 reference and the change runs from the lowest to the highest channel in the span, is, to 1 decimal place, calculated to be -1.5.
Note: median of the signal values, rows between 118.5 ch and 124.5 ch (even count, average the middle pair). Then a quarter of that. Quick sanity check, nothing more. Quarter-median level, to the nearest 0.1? 42.3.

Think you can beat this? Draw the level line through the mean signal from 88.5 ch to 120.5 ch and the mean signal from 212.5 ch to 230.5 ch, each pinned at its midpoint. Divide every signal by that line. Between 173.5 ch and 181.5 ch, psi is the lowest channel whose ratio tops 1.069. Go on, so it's 176.0 ch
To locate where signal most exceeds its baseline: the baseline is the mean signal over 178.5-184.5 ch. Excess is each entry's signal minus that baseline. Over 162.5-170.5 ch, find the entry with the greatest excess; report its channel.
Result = 170.0 ch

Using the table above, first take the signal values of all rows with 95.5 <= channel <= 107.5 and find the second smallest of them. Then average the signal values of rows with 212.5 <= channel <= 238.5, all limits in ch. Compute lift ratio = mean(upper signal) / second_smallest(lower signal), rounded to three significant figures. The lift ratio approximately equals 1.09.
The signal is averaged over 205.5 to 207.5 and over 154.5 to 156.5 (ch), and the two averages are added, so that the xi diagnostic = 354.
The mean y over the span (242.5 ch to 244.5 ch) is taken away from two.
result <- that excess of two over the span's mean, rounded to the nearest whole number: -189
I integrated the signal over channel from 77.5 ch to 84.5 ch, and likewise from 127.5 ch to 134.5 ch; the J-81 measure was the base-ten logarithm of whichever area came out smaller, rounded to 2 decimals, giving 3.08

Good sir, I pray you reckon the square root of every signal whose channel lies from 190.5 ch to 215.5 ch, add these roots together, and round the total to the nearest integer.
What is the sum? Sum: 333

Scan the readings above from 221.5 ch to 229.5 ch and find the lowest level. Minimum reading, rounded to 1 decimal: 169.2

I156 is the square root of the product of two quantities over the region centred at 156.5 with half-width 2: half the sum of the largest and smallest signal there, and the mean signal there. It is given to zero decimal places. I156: 179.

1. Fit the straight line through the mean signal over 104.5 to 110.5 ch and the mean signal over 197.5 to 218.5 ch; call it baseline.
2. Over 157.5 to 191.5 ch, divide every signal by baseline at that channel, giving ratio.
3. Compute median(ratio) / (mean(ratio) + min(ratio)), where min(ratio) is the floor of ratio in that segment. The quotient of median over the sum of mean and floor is 0.513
